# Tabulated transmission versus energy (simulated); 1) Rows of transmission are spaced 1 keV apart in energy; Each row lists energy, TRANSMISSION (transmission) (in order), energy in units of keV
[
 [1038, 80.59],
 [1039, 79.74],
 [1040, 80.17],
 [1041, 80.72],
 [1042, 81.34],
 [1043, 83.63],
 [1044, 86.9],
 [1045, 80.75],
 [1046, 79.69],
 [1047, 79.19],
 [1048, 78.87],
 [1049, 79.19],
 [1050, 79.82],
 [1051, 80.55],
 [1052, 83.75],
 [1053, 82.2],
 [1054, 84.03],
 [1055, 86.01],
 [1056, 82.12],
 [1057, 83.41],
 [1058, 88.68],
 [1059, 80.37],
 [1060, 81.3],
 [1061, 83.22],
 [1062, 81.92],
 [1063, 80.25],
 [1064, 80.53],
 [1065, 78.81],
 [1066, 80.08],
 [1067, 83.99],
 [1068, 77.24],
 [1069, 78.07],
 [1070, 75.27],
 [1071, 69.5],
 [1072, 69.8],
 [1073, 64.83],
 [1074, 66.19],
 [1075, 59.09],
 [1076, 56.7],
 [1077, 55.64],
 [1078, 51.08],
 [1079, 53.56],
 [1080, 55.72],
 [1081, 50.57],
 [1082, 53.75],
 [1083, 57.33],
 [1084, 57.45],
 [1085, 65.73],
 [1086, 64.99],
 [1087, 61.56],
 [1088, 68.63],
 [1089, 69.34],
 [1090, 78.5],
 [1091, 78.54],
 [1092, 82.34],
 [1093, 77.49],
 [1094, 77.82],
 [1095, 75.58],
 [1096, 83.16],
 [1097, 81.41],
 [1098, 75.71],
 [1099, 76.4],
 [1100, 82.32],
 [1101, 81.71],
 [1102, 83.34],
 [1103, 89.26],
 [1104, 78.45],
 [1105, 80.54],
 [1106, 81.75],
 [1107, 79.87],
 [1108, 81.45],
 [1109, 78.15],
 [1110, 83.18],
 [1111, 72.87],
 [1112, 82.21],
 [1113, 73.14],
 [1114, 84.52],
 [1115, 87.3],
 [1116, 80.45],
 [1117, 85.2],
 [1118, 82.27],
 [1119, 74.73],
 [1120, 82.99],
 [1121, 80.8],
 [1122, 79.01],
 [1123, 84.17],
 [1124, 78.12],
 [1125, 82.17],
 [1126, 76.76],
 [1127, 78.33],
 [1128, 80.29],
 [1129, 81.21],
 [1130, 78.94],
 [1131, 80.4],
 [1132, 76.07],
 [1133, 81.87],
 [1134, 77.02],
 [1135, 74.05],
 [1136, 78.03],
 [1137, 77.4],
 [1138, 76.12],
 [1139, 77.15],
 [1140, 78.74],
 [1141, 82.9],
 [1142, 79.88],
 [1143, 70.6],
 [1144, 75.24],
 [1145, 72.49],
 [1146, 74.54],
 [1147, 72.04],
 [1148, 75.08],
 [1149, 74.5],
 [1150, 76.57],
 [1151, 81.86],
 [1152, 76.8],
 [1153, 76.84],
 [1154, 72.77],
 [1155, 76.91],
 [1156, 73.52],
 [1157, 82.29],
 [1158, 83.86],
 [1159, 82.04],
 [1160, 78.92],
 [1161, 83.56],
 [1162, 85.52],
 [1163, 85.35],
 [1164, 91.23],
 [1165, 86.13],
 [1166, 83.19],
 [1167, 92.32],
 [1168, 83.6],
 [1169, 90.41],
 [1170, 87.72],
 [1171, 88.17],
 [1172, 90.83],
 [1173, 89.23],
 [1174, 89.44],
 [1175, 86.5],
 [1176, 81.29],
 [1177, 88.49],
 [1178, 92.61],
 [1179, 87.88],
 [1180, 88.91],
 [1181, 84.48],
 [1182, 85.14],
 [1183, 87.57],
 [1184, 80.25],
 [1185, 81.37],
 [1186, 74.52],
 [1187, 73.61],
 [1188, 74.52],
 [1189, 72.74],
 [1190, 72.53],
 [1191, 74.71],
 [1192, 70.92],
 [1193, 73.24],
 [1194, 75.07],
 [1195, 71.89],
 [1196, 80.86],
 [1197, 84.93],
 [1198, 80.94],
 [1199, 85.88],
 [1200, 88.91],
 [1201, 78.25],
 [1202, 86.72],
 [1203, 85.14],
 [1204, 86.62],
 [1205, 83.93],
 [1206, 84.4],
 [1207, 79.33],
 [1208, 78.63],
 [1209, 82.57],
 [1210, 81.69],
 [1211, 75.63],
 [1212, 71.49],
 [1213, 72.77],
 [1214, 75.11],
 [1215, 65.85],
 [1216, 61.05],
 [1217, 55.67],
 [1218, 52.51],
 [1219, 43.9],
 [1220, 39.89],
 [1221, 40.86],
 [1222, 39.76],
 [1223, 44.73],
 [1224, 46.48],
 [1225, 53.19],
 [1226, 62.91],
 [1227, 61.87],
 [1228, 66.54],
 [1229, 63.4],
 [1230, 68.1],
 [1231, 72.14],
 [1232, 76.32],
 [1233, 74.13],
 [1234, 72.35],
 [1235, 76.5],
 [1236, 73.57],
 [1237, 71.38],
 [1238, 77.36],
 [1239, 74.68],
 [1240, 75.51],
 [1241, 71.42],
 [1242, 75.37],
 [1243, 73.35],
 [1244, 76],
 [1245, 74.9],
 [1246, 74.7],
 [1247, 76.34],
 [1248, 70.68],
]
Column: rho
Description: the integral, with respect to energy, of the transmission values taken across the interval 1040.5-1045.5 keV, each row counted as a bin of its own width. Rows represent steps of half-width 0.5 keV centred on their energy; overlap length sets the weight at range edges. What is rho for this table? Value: 413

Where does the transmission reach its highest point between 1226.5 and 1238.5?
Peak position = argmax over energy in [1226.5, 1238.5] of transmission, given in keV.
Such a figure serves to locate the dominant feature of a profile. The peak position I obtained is 1238 keV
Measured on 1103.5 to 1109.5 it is 1106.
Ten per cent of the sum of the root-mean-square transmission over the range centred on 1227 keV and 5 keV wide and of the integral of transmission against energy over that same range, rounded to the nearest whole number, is 37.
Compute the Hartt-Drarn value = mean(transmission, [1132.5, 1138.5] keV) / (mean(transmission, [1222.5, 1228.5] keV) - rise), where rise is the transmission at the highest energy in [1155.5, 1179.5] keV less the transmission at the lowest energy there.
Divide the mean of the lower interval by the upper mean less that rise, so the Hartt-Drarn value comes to 1.9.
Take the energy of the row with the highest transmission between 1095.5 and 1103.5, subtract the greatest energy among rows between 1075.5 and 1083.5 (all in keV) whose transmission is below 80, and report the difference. 20 keV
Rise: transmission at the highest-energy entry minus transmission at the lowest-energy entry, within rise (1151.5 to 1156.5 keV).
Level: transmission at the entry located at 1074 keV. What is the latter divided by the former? -20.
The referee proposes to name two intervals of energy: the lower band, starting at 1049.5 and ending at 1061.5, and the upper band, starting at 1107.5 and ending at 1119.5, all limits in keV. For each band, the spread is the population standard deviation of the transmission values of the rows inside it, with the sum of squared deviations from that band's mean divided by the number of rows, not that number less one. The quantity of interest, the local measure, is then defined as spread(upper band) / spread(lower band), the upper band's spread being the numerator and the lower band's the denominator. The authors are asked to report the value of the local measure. 1.9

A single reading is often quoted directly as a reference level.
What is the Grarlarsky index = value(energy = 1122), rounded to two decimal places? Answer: 79.01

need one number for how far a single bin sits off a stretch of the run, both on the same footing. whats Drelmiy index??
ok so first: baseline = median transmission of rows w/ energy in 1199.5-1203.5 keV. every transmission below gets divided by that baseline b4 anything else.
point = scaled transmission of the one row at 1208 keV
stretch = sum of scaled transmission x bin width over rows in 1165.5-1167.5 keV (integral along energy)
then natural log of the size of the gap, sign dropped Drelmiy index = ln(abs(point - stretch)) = 0.12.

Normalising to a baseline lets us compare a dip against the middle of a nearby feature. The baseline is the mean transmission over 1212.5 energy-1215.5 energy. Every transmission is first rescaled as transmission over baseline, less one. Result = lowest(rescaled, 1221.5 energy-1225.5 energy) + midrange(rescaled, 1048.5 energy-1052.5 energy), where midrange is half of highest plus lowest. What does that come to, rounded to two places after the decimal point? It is -0.30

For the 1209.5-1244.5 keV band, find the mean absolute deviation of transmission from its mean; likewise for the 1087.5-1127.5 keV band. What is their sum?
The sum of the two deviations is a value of 13.8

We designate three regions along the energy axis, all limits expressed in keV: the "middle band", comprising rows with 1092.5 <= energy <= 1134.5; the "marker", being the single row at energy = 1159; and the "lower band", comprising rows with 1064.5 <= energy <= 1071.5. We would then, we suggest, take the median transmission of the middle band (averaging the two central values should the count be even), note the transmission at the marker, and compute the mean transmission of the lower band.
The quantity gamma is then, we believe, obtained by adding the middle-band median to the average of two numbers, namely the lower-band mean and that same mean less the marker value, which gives 117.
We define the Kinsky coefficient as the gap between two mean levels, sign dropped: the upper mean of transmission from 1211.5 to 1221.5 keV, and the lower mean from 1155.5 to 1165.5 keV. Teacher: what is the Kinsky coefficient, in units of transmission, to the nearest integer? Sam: 25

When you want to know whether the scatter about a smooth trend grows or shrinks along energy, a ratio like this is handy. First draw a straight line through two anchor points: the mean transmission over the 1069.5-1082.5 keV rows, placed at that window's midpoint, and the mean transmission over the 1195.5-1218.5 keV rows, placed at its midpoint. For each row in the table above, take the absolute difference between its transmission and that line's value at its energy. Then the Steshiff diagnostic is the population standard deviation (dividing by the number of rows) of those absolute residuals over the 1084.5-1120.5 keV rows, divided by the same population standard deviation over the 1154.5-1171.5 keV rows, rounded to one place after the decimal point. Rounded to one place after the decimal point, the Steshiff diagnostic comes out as 1.3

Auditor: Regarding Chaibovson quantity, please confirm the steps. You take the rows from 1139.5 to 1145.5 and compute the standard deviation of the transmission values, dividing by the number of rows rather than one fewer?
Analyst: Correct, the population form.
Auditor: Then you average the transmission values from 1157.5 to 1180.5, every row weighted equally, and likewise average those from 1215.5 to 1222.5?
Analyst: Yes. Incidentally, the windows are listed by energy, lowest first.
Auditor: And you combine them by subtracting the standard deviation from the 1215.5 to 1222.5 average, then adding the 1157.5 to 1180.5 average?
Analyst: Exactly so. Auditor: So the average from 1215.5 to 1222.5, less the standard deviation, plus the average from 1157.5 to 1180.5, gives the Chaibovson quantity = 130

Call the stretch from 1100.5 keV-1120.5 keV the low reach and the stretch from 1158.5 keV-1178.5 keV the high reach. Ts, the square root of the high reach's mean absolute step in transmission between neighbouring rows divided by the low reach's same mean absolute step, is 0.84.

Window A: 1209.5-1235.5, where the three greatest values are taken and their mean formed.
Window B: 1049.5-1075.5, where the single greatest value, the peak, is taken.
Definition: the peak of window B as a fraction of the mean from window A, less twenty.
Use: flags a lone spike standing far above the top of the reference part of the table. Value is -18.87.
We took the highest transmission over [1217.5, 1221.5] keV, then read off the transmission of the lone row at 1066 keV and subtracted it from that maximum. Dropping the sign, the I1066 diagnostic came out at 28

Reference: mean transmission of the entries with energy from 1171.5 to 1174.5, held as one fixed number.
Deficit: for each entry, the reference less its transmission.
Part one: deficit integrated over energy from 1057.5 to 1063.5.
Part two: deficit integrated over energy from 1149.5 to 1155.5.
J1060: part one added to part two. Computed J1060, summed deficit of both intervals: 121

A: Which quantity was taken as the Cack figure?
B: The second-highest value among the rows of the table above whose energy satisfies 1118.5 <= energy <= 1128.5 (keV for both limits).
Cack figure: 82.99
